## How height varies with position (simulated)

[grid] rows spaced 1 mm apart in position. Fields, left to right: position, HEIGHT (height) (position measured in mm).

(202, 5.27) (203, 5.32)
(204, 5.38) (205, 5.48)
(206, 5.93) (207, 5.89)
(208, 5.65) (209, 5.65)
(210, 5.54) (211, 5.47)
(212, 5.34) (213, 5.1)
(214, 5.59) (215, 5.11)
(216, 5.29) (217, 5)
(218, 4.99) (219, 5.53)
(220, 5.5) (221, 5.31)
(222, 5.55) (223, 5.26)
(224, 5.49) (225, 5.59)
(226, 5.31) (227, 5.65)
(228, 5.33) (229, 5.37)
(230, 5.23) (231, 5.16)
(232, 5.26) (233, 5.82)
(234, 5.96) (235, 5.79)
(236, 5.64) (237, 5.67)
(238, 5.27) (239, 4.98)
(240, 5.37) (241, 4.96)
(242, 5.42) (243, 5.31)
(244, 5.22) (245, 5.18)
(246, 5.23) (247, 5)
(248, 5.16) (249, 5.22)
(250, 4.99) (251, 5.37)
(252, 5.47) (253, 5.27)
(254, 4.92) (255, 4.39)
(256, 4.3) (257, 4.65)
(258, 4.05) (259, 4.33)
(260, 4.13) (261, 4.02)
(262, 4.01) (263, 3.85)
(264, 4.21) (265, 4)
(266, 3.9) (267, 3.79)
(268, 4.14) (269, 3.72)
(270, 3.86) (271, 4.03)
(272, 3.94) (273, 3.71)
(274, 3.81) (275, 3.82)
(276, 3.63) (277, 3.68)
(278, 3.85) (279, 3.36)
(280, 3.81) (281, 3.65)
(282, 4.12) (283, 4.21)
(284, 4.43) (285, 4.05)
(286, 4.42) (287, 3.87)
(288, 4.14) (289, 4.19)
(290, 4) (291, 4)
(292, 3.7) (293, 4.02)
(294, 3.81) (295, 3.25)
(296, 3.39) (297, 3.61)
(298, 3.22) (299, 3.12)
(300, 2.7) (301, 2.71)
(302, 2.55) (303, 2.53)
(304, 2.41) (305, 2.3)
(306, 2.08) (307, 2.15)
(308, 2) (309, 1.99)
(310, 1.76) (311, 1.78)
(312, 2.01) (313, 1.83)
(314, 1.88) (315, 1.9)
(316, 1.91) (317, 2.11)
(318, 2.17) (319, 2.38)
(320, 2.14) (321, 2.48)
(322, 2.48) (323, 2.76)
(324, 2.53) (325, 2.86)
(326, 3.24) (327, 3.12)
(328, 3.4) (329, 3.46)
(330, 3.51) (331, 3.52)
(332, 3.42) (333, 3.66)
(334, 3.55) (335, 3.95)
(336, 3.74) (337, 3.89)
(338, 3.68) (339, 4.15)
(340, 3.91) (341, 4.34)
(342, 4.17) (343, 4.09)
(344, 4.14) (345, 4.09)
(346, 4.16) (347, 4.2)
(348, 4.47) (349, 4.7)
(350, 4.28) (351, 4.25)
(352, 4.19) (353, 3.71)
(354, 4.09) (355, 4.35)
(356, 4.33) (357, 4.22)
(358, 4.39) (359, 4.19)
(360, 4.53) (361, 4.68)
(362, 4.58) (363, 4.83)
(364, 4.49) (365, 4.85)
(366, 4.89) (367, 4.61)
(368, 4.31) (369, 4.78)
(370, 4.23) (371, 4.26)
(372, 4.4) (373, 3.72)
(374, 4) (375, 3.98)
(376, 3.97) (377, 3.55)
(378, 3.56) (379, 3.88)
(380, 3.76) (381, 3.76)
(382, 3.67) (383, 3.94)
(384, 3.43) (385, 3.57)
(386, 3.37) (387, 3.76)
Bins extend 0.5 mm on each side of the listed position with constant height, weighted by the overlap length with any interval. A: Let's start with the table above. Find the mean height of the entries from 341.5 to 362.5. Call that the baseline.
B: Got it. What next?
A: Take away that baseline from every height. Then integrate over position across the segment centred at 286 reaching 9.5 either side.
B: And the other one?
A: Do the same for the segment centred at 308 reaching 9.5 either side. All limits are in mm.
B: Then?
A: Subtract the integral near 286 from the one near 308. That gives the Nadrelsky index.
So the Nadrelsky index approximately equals -33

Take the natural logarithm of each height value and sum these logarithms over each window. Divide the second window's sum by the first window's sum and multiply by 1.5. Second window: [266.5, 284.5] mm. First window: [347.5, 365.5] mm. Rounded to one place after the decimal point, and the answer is 1.4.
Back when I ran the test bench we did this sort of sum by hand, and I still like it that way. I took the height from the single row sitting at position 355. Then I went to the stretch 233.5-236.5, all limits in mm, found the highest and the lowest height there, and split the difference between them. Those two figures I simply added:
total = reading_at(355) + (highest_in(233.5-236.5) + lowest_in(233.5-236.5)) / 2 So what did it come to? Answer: 10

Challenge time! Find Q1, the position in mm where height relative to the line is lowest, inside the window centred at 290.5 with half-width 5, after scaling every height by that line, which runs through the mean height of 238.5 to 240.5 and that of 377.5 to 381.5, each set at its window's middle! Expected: 295 mm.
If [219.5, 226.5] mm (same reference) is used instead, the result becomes 223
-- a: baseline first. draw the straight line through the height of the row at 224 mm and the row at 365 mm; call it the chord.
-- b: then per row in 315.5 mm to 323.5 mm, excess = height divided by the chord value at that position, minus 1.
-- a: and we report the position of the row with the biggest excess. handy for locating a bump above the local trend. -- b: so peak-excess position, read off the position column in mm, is 323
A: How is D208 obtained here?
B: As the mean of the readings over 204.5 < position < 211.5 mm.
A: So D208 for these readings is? 5.7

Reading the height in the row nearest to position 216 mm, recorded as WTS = 5.29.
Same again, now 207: 5.89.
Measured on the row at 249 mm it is 5.22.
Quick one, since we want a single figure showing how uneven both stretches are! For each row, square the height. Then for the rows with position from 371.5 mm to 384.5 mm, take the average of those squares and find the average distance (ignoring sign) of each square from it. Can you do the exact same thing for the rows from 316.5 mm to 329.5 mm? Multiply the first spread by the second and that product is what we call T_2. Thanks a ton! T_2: 3.3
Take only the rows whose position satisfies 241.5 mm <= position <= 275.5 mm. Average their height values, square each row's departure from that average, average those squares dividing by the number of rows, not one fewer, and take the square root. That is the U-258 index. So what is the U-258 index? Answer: 0.611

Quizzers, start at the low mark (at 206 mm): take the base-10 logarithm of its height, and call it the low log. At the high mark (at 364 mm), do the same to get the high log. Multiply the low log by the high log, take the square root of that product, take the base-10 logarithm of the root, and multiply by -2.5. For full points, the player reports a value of 0.37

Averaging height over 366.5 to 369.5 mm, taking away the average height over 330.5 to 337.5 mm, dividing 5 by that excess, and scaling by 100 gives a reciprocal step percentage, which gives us 561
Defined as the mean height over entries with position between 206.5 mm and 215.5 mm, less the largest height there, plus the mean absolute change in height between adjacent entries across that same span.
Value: -0.19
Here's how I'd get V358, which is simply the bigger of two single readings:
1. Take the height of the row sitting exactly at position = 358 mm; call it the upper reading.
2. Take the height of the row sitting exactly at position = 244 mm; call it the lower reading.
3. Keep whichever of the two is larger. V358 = 5.2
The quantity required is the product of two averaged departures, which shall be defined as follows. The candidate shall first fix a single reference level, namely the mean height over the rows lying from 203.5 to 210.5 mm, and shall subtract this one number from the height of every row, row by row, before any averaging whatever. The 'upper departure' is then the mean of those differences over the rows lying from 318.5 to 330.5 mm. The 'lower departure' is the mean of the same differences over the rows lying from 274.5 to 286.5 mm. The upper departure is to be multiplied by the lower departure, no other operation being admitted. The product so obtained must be 4.8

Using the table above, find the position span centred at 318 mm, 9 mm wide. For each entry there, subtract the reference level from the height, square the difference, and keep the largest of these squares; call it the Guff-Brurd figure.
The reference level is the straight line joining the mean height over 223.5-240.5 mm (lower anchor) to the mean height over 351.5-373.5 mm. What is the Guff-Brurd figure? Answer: 8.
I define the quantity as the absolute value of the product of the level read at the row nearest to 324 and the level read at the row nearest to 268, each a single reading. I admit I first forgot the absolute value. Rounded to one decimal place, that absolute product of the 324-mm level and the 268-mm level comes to 10.5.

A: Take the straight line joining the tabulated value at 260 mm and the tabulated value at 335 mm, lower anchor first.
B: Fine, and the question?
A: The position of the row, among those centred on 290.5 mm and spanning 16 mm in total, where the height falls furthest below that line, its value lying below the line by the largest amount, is 298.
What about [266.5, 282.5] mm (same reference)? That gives 279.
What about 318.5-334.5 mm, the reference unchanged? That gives 320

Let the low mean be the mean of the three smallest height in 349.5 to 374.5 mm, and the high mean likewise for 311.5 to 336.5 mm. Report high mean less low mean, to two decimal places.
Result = -1.94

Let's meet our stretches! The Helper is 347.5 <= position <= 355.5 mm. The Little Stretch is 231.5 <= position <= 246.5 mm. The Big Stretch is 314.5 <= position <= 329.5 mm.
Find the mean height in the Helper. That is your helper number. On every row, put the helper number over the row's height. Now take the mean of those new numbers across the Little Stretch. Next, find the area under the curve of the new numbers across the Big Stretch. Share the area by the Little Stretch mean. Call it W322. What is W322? 32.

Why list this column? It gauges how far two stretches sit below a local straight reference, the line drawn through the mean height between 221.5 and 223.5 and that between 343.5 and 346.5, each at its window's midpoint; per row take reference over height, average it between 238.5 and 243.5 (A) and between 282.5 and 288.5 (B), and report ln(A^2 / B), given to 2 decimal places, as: -0.12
